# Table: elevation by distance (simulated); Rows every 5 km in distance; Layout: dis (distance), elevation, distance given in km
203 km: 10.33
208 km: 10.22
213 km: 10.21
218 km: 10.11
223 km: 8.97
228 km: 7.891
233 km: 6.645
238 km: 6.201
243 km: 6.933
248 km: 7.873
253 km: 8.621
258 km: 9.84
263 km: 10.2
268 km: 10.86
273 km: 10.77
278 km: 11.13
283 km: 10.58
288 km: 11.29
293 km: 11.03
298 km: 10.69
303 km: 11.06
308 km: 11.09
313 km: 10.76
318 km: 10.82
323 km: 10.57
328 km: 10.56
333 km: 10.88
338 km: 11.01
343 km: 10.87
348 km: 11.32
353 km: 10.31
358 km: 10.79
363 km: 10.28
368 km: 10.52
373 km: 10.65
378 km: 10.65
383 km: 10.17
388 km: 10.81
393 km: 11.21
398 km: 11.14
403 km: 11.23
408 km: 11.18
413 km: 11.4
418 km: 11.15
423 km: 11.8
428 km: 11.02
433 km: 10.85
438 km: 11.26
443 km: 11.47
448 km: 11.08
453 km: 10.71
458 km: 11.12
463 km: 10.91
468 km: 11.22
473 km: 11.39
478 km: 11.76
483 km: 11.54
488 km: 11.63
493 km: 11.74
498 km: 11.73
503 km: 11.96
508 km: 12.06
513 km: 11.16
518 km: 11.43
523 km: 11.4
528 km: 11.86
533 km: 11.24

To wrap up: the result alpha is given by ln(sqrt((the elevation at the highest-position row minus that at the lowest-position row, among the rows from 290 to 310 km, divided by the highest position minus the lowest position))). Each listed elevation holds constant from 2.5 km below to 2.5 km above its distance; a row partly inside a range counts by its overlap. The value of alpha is -2.8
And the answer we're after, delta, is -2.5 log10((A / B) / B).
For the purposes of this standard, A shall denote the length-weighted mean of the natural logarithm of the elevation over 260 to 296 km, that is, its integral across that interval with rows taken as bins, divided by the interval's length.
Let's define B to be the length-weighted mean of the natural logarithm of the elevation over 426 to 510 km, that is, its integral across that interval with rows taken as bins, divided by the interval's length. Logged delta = 0.99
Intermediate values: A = 2.38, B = 2.43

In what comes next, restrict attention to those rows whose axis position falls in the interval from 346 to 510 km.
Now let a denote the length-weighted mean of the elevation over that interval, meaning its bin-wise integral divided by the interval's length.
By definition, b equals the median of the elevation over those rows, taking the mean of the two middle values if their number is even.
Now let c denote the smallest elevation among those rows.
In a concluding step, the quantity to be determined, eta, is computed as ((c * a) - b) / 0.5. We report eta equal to 204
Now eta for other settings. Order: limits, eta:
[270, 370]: 201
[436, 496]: 220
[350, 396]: 195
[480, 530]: 237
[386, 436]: 219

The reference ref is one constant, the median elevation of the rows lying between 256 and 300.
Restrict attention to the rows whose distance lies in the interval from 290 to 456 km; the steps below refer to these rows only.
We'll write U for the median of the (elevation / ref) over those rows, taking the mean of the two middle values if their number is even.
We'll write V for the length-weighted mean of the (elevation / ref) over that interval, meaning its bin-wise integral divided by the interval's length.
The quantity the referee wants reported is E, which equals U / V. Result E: 0.996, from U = 1.01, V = 1.01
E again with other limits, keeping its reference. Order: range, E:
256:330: 1.001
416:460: 0.996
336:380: 0.995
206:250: 0.948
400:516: 0.991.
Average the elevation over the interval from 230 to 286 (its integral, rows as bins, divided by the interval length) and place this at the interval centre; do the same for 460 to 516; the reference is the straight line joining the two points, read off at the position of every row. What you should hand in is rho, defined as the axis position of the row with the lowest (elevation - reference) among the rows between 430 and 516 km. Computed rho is 513 km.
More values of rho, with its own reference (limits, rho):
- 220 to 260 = 238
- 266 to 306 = 298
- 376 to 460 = 453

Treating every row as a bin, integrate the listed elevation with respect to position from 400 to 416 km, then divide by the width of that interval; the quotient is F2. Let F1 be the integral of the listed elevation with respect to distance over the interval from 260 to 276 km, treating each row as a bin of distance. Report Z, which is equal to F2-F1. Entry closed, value -158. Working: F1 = 170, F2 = 11.3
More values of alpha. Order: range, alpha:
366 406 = -1.9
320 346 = -2.1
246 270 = -1.0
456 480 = -1.7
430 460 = -2.3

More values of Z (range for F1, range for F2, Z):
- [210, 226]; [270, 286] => -145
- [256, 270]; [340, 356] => -133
